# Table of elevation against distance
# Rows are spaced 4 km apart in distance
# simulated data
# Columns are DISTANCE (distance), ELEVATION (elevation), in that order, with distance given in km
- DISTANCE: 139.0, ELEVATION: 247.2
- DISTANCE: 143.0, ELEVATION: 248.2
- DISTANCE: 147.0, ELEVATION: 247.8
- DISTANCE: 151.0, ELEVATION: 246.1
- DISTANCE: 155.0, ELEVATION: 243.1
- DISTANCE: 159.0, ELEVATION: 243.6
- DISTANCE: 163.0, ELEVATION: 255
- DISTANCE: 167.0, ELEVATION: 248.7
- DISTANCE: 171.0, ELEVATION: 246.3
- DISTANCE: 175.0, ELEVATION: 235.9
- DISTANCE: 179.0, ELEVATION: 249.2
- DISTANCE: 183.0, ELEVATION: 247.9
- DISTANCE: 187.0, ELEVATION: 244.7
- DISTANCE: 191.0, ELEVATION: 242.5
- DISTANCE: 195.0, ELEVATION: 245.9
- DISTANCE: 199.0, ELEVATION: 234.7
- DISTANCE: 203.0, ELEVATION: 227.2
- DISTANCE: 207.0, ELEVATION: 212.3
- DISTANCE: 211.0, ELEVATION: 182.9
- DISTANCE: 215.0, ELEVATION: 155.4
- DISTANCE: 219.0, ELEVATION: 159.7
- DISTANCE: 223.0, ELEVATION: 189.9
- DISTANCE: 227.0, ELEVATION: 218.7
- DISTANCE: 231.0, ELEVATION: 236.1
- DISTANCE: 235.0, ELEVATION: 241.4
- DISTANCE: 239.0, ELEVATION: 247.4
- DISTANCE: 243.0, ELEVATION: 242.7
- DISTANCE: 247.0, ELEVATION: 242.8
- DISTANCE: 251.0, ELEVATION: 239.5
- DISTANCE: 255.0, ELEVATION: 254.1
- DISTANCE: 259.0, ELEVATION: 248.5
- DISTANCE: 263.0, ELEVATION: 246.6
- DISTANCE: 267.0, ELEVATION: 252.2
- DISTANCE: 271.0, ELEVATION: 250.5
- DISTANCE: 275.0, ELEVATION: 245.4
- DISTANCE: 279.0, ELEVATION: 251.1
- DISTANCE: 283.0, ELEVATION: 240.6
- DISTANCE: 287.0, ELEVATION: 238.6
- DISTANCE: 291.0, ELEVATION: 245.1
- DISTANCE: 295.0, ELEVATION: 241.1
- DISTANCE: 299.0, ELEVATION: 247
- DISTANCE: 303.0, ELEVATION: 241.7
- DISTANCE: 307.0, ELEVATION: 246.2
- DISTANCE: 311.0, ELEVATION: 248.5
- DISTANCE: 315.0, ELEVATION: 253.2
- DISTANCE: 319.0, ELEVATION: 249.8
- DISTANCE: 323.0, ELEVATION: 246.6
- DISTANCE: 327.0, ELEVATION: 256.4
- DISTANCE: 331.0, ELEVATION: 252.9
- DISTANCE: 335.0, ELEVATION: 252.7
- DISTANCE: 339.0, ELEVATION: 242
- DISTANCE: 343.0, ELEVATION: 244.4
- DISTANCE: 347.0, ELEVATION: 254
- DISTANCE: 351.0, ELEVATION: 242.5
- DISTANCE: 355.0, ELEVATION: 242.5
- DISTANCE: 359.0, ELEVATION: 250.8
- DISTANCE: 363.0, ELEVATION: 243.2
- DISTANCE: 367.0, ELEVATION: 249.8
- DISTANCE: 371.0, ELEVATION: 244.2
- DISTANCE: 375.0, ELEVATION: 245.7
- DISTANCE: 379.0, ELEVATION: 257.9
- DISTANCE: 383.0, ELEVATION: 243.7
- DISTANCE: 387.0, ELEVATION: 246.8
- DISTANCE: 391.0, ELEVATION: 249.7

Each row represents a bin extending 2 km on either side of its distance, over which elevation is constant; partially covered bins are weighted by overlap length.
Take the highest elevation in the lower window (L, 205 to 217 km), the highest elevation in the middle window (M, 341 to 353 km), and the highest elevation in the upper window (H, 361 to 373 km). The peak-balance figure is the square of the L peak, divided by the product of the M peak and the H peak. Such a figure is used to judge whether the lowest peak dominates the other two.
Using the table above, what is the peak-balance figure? 0.71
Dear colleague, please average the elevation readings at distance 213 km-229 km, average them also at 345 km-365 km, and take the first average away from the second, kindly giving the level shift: 66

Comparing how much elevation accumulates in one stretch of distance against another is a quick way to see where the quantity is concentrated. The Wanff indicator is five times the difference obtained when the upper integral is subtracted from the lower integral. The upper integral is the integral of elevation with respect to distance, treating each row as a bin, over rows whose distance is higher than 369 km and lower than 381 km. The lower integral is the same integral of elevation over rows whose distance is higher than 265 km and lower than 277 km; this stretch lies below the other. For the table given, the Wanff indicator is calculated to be 6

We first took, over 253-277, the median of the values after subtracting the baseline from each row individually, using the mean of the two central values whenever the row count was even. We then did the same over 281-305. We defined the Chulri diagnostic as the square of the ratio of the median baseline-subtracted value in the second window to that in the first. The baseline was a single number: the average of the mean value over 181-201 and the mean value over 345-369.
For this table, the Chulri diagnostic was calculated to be 0.73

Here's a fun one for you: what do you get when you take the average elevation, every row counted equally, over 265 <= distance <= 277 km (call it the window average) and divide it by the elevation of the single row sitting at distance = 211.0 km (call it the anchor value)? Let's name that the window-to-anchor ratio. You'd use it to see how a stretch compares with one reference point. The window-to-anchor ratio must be 1.36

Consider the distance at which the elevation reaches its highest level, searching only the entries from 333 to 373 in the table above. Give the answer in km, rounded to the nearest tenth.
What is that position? 347.0 km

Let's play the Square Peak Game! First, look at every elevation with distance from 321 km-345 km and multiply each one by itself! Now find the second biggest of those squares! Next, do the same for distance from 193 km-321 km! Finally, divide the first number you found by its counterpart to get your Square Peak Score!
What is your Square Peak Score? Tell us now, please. 1.00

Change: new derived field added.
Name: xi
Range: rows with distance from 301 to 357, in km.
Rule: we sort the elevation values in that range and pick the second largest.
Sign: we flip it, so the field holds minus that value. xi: -254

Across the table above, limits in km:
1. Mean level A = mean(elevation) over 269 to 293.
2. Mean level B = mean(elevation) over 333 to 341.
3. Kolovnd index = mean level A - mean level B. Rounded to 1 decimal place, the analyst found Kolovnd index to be -2.1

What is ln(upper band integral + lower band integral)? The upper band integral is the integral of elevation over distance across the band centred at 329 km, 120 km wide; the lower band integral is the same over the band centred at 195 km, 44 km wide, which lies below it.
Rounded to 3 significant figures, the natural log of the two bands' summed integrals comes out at 10.6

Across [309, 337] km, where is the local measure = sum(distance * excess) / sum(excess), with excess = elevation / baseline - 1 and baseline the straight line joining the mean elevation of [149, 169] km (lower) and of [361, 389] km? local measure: 325.6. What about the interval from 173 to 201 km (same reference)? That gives 189.1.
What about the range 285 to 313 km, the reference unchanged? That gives 293.4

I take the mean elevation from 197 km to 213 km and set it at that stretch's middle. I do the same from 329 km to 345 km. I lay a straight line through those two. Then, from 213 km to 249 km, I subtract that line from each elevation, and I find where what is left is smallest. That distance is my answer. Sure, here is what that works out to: 215.0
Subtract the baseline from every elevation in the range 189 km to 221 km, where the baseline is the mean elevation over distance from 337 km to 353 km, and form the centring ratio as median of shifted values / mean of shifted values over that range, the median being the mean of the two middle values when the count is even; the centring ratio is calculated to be 0.68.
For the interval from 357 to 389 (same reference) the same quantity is 0.26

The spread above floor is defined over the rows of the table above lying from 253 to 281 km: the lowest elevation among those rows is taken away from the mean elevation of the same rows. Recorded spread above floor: 4.4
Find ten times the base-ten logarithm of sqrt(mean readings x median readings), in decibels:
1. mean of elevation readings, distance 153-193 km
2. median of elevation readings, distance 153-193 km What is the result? 23.9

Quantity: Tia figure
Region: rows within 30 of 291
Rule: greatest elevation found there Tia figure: 253.2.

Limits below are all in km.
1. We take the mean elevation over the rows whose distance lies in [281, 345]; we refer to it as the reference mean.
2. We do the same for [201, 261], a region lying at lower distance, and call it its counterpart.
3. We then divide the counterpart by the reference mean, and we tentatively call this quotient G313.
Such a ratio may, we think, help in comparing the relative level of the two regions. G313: 0.89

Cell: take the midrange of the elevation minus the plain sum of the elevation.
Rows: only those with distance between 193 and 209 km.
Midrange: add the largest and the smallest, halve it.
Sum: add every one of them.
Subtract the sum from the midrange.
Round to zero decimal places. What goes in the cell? -691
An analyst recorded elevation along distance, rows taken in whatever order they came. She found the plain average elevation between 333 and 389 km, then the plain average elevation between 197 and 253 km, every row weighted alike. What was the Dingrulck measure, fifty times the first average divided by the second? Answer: 57.1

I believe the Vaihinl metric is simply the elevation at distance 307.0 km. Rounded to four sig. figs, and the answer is 246.2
